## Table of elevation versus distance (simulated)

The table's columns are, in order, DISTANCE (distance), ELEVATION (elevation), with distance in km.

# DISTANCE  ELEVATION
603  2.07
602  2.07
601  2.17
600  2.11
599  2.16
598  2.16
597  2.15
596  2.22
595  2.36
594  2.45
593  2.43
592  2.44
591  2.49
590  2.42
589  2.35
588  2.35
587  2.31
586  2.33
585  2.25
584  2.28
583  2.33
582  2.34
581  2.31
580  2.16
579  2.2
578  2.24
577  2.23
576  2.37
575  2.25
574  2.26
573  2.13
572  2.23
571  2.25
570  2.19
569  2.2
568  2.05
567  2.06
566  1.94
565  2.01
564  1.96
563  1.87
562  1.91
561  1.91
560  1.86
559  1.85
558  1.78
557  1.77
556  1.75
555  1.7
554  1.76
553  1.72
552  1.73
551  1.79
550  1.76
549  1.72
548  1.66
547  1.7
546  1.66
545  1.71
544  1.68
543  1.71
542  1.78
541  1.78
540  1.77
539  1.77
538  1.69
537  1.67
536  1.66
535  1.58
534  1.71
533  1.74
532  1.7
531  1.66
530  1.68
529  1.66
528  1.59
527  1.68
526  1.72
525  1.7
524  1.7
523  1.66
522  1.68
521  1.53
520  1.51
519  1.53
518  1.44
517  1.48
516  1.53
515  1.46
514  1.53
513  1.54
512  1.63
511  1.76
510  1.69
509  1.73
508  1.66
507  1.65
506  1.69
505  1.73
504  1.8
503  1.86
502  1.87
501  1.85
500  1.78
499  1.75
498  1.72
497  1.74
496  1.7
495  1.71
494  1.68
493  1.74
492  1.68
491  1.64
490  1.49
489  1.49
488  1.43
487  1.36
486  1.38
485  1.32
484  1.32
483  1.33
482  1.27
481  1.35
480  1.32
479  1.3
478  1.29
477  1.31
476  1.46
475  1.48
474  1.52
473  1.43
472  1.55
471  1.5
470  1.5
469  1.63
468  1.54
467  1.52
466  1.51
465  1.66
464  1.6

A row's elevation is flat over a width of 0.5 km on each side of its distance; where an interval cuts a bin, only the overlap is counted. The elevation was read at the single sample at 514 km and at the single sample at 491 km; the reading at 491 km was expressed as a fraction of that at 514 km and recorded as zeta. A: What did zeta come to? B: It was 1.07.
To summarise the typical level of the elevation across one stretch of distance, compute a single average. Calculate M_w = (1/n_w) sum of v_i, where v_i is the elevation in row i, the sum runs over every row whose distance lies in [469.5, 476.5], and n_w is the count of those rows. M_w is 1.5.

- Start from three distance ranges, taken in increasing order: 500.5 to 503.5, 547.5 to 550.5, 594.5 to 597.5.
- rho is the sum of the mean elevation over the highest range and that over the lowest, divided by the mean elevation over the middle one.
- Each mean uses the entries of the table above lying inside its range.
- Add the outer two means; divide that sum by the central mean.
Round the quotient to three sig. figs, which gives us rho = 2.39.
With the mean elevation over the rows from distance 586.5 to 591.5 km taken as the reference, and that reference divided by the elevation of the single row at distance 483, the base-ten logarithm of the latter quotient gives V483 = 0.25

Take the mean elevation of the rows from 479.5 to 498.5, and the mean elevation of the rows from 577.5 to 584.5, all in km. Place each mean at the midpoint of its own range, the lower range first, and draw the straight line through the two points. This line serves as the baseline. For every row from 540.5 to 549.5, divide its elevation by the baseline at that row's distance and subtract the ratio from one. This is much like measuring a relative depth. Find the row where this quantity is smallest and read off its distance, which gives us 541 km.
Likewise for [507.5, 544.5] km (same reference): 511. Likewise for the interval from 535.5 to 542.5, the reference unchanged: 539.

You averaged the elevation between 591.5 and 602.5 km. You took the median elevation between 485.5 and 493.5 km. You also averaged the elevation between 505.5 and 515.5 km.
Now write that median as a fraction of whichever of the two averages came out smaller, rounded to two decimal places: 0.91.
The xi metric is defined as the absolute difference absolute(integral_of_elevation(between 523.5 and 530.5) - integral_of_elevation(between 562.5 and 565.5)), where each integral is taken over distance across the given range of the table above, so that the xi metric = 5.9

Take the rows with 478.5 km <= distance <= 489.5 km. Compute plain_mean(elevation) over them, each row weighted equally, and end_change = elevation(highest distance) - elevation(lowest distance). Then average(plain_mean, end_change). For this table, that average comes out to 0.77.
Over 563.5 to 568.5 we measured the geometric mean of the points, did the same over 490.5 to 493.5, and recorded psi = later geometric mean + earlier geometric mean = 3.7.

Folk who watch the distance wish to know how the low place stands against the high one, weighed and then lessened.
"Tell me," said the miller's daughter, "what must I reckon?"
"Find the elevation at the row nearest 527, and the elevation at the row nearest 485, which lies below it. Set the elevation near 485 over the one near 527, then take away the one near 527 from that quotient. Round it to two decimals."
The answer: -0.89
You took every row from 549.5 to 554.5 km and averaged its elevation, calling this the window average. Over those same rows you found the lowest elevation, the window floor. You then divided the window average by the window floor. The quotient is 1.02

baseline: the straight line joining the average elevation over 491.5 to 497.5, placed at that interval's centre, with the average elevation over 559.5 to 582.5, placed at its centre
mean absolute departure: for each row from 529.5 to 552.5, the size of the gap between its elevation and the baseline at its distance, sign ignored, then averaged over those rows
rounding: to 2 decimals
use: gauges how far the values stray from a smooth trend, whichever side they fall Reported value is 0.25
